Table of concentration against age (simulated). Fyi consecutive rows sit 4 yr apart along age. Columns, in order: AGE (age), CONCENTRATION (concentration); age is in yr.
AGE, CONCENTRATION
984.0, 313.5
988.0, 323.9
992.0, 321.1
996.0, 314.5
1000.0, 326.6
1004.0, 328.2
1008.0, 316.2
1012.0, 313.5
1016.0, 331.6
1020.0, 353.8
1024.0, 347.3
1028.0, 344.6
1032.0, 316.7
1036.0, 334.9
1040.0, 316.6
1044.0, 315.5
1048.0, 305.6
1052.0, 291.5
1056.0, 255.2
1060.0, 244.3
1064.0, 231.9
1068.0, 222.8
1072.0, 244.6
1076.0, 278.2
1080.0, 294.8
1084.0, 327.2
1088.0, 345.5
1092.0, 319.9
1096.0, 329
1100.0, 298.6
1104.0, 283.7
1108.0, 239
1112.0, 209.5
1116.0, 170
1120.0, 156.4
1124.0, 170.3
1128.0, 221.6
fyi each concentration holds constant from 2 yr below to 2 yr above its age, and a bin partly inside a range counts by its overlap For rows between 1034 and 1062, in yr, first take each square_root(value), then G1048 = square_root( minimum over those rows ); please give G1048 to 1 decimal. 4.0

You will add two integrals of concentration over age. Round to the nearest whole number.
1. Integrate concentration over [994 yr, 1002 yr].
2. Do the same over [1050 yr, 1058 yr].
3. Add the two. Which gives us 4751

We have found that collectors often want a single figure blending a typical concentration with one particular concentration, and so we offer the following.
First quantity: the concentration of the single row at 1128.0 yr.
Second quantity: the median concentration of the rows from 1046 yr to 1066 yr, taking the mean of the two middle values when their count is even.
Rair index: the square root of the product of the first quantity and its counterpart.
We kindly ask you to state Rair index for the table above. 238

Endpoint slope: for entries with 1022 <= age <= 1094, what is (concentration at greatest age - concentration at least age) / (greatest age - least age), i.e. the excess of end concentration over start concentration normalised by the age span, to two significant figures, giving -0.40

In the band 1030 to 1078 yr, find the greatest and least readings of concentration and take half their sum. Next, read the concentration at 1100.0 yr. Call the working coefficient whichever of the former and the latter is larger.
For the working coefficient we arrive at 299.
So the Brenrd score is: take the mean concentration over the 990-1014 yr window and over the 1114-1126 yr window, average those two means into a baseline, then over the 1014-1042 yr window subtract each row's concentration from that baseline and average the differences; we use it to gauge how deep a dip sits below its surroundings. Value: -92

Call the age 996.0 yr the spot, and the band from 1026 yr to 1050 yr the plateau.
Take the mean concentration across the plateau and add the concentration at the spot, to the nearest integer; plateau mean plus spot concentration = 637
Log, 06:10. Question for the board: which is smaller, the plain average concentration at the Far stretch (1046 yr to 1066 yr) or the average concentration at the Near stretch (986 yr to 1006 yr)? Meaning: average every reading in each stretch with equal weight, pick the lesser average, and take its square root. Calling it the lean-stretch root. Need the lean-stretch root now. 16.3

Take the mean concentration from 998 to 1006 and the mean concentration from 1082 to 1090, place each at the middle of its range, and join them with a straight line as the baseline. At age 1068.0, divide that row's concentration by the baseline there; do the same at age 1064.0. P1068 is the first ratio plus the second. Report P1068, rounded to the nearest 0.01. 1.36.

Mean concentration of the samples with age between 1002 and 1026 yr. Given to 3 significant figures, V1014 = 332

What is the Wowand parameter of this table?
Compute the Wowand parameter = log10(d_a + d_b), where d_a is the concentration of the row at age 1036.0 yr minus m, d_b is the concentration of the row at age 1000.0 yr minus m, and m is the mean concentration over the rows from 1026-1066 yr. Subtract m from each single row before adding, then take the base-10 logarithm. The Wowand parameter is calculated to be 1.85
